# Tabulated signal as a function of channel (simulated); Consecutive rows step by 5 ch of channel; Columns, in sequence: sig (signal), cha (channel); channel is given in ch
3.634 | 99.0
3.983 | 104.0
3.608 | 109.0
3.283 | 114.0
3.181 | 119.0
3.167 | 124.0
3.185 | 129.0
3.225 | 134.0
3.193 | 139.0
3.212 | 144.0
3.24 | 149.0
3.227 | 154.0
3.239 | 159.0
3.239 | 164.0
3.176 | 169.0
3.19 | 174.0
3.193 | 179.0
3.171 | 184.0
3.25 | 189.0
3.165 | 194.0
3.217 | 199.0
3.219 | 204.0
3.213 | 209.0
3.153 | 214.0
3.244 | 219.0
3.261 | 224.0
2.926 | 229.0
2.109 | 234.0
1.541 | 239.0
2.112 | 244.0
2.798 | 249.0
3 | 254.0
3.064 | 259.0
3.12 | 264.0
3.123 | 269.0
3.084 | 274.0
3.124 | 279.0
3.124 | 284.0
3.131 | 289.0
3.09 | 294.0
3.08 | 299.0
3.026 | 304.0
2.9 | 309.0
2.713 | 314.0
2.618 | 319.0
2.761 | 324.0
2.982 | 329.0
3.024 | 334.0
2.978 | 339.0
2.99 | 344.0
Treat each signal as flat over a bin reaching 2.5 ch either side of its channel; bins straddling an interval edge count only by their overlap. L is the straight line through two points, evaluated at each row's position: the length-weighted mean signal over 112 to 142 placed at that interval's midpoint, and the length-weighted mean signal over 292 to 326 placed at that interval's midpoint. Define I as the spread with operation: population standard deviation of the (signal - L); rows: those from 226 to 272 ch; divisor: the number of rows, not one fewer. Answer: 0.56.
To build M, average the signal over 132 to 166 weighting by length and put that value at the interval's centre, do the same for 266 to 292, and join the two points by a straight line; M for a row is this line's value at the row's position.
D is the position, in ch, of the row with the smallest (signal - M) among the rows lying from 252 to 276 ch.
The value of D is 254.0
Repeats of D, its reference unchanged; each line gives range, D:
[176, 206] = 184.0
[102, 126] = 124.0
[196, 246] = 239.0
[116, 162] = 124.0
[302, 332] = 319.0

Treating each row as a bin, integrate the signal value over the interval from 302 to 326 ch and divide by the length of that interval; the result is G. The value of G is 2.80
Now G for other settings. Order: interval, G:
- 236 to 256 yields 2.34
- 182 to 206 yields 3.20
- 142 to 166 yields 3.23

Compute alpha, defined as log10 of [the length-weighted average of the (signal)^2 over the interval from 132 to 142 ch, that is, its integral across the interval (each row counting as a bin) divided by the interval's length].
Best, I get 1.013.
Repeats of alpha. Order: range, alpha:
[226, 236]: 0.833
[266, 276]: 0.984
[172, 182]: 1.008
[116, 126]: 1.005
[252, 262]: 0.965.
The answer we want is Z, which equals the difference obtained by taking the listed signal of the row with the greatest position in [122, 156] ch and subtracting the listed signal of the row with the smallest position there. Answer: 0.06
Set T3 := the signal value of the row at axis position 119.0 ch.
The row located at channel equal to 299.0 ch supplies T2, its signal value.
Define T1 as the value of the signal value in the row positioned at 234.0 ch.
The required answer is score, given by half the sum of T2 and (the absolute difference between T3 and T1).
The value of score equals 2.08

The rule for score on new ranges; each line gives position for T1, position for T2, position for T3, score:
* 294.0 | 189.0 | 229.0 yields 1.71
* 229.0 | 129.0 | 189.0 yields 1.75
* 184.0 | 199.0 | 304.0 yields 1.68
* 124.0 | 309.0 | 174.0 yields 1.46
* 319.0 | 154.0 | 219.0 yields 1.93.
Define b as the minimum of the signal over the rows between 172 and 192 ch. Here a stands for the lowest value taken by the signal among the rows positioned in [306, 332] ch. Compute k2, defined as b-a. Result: 0.6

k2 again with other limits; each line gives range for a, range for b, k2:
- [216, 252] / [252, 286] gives 1.5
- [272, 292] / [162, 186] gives 0.1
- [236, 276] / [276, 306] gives 1.5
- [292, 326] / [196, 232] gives 0.3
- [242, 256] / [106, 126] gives 1.1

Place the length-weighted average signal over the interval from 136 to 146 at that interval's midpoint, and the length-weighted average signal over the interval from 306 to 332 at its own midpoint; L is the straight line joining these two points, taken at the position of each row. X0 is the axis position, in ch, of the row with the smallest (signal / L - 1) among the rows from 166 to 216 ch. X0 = 169.0 ch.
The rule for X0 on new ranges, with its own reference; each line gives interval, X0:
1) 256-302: 259.0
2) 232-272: 239.0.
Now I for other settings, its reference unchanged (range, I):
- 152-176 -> 0.02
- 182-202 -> 0.04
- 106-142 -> 0.13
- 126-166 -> 0.04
